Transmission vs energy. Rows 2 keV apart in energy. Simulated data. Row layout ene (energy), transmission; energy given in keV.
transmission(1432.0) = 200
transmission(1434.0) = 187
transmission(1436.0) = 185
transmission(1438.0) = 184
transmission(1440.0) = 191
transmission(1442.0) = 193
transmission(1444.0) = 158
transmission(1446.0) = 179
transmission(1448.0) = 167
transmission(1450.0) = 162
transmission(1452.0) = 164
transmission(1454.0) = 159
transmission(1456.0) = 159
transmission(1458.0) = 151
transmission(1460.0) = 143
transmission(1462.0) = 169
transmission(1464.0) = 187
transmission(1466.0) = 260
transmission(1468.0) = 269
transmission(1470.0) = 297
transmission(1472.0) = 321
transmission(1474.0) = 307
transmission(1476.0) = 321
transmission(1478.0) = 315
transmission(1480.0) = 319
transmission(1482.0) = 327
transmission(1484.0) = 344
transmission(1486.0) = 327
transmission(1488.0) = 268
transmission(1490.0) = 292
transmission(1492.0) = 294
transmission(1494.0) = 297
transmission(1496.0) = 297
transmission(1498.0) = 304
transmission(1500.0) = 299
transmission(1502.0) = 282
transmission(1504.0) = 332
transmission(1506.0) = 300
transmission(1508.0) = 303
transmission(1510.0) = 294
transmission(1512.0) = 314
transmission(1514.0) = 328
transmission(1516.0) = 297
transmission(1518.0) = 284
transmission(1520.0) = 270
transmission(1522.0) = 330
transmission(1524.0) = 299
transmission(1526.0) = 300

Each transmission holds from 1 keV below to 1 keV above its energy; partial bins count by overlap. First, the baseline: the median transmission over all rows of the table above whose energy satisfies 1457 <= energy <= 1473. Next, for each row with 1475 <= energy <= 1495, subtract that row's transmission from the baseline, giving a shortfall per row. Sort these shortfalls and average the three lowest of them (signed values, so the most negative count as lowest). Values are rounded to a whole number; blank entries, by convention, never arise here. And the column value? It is -109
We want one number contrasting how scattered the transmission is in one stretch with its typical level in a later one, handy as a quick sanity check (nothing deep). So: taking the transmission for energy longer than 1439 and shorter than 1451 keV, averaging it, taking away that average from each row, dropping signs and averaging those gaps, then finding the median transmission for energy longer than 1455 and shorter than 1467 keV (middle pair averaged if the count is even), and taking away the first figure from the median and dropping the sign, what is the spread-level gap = 151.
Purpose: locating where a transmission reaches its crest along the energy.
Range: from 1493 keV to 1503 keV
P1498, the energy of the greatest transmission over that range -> 1498.0 keV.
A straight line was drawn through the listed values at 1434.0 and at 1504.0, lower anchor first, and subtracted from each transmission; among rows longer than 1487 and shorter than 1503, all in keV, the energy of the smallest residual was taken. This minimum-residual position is 1502.0 keV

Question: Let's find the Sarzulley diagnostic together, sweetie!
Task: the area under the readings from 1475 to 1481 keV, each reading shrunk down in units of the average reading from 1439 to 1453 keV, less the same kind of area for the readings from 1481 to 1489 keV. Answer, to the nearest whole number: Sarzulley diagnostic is -4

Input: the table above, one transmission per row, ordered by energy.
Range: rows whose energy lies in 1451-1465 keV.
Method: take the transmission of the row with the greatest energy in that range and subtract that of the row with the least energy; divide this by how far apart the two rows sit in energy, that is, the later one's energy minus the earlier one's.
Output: 1.9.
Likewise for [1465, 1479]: 4.6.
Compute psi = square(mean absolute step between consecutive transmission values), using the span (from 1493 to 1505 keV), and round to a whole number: 250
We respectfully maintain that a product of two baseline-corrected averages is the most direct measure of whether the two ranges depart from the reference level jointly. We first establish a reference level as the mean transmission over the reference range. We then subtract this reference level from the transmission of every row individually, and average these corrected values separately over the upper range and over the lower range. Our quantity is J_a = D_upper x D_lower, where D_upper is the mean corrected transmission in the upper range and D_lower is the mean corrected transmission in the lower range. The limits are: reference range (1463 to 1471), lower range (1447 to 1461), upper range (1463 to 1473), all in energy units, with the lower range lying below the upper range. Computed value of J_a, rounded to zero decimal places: -1293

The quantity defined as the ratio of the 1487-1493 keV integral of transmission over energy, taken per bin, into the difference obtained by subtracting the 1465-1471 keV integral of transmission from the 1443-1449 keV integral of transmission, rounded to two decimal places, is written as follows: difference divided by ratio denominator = -0.38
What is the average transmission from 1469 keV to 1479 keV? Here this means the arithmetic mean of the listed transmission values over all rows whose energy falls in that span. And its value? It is 312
